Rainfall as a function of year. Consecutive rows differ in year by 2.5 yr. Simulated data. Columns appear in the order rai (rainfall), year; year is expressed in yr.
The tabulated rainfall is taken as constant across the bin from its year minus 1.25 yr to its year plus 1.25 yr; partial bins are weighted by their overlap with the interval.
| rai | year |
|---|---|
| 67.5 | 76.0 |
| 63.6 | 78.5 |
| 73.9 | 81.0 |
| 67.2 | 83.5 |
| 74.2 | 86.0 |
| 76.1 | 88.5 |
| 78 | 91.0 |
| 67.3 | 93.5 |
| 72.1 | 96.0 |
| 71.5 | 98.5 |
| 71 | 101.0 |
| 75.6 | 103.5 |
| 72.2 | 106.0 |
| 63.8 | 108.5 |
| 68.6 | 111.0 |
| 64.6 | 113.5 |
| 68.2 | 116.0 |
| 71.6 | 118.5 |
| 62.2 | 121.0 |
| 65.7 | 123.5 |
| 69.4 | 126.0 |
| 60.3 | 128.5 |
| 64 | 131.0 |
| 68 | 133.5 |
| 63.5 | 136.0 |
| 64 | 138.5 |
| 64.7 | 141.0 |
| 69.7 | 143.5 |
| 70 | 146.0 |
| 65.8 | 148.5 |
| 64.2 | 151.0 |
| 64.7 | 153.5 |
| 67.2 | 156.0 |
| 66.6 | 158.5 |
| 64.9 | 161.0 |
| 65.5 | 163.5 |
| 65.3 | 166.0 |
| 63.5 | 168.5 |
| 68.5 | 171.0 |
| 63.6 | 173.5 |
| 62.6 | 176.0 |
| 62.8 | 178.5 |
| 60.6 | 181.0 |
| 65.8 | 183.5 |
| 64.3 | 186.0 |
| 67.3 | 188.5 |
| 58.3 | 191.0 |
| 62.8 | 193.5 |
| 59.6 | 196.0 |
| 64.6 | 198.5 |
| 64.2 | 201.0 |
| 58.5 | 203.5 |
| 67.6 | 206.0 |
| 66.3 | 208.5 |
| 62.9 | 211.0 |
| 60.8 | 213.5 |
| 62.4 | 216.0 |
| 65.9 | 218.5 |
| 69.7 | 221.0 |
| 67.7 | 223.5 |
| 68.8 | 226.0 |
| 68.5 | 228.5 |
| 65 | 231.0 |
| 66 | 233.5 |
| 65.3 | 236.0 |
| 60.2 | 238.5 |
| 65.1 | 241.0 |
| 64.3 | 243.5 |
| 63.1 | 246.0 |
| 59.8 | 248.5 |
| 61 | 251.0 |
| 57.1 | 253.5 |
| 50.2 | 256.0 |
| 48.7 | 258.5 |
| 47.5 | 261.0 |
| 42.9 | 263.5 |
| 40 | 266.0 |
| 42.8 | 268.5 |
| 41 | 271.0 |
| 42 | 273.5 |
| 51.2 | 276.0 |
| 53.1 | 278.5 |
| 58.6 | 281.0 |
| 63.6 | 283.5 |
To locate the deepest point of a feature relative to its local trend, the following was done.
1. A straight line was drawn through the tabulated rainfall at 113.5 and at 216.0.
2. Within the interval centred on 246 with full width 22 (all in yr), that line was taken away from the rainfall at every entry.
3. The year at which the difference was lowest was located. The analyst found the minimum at 256.0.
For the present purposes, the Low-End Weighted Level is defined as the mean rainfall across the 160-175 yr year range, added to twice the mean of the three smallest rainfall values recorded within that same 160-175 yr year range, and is 193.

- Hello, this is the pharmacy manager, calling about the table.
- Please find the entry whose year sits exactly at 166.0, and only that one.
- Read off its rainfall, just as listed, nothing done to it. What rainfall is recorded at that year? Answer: 65.3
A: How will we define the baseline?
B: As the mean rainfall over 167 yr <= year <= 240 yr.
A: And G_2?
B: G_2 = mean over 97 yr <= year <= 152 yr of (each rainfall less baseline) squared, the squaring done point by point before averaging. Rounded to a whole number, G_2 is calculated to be 23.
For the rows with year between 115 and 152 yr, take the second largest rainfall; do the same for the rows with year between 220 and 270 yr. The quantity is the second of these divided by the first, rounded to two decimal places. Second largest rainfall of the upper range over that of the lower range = 0.98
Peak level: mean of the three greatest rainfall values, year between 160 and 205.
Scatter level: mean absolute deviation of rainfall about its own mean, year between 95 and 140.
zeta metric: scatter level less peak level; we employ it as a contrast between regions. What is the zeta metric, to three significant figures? -63.6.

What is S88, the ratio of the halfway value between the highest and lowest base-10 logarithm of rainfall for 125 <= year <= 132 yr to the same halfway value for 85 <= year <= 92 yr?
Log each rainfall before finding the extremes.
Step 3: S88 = 0.96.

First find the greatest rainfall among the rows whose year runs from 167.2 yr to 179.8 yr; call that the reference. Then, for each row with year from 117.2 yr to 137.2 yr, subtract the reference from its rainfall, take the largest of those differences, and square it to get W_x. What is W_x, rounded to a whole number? 10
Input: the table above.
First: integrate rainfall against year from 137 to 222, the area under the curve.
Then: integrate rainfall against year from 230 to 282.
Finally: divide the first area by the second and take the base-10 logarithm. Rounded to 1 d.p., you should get 0.3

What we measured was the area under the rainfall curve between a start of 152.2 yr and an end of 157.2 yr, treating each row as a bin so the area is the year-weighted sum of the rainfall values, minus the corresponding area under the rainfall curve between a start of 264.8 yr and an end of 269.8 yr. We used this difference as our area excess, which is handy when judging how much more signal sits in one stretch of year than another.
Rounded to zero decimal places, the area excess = 123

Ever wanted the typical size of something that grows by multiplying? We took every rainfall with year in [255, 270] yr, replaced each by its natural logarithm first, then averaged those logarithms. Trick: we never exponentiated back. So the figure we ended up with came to 3.81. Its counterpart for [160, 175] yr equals 4.18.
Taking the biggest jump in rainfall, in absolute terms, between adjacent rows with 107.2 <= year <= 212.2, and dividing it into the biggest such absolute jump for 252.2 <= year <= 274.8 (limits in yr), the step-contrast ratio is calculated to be 0.73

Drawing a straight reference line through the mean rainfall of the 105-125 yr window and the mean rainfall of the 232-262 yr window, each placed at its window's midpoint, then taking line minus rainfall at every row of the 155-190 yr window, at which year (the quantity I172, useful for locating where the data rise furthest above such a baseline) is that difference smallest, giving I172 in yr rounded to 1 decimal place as 171.0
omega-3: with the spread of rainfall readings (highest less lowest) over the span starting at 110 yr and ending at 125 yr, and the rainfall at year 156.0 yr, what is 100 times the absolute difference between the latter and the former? 5780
